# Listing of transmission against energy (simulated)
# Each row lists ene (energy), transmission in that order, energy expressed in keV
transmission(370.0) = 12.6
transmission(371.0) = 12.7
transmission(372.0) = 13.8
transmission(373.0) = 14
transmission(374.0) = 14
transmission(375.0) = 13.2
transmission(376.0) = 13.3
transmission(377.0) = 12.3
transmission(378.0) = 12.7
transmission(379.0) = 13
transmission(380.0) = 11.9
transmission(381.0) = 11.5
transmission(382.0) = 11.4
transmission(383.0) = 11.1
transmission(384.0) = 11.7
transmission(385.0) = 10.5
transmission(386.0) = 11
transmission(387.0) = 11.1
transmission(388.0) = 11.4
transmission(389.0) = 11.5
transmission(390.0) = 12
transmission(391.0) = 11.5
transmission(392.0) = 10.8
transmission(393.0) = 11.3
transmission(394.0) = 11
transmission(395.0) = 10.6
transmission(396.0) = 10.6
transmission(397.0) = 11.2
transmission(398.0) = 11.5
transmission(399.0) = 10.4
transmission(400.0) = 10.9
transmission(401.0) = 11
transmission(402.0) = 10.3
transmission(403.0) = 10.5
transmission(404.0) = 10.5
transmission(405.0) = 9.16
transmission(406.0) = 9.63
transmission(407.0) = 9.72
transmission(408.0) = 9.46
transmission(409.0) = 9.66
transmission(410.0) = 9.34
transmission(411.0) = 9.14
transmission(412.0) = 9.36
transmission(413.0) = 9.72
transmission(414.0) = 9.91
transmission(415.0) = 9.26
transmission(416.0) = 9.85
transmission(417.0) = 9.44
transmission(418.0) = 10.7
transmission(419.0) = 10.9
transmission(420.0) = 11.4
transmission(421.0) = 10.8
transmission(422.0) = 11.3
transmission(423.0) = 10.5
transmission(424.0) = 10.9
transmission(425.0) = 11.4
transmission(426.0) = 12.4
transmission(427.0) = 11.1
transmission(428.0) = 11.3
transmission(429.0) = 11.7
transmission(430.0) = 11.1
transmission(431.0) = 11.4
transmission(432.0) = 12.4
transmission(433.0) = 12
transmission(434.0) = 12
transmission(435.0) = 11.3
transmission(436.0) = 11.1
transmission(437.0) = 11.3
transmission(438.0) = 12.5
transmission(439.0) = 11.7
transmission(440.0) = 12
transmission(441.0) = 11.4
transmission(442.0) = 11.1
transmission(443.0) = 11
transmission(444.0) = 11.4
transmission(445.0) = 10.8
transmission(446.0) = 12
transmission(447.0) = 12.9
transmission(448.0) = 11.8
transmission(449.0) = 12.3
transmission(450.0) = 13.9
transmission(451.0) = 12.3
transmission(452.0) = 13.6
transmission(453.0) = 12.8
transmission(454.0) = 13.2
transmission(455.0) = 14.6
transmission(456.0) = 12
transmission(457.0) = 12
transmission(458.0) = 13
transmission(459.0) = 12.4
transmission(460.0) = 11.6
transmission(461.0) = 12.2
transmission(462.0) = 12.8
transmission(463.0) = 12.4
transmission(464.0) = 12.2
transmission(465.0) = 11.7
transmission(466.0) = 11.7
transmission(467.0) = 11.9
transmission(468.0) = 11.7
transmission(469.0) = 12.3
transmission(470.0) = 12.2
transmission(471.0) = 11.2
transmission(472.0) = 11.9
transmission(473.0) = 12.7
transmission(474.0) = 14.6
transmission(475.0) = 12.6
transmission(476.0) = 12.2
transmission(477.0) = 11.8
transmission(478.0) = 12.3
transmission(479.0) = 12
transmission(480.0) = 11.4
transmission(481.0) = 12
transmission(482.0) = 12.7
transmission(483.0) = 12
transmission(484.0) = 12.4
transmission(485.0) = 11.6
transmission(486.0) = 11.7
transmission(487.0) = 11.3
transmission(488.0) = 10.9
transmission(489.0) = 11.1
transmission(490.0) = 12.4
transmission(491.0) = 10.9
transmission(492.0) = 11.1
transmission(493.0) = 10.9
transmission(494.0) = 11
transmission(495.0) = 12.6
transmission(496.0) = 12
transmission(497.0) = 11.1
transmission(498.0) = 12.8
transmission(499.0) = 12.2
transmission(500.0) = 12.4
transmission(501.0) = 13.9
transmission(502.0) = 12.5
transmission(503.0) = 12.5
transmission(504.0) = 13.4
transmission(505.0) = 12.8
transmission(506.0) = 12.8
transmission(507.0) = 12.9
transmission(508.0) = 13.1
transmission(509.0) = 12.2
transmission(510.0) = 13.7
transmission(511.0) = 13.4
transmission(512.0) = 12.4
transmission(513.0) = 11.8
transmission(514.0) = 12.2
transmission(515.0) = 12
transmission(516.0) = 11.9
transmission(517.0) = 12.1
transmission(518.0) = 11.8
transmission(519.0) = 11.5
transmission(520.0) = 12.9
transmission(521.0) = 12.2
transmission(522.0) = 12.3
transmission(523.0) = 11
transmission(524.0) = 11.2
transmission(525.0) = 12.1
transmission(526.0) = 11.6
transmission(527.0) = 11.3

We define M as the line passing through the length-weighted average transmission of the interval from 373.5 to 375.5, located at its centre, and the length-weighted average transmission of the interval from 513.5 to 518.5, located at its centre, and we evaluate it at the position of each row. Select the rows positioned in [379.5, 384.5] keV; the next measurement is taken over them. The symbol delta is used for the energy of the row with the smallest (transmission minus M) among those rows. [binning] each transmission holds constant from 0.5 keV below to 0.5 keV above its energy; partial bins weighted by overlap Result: 383.0 keV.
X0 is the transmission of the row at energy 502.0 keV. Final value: 12.5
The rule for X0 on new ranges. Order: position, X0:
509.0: 12.2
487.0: 11.3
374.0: 14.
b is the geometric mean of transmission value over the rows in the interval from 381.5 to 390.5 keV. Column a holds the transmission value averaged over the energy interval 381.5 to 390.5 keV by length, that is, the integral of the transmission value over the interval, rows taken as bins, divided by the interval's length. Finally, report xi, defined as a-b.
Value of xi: 0.008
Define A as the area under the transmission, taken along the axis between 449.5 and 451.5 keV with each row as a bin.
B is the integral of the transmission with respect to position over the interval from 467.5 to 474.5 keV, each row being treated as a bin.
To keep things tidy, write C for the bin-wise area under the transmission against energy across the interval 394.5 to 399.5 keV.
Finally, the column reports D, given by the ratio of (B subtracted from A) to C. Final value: -1.11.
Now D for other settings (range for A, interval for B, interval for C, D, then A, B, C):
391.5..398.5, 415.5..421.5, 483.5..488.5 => 0.24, 77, 63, 58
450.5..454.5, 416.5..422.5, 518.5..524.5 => -0.18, 52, 65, 71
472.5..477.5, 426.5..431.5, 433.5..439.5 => 0.10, 64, 57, 70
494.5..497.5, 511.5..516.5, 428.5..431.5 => -0.72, 36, 60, 34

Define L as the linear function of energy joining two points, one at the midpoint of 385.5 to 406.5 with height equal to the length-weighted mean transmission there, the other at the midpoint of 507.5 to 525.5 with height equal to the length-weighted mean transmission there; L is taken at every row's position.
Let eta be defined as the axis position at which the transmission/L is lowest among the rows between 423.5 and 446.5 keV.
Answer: 445.0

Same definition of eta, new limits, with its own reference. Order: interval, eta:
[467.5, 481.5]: 471.0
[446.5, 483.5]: 471.0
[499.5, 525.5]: 523.0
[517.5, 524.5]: 523.0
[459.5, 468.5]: 460.0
